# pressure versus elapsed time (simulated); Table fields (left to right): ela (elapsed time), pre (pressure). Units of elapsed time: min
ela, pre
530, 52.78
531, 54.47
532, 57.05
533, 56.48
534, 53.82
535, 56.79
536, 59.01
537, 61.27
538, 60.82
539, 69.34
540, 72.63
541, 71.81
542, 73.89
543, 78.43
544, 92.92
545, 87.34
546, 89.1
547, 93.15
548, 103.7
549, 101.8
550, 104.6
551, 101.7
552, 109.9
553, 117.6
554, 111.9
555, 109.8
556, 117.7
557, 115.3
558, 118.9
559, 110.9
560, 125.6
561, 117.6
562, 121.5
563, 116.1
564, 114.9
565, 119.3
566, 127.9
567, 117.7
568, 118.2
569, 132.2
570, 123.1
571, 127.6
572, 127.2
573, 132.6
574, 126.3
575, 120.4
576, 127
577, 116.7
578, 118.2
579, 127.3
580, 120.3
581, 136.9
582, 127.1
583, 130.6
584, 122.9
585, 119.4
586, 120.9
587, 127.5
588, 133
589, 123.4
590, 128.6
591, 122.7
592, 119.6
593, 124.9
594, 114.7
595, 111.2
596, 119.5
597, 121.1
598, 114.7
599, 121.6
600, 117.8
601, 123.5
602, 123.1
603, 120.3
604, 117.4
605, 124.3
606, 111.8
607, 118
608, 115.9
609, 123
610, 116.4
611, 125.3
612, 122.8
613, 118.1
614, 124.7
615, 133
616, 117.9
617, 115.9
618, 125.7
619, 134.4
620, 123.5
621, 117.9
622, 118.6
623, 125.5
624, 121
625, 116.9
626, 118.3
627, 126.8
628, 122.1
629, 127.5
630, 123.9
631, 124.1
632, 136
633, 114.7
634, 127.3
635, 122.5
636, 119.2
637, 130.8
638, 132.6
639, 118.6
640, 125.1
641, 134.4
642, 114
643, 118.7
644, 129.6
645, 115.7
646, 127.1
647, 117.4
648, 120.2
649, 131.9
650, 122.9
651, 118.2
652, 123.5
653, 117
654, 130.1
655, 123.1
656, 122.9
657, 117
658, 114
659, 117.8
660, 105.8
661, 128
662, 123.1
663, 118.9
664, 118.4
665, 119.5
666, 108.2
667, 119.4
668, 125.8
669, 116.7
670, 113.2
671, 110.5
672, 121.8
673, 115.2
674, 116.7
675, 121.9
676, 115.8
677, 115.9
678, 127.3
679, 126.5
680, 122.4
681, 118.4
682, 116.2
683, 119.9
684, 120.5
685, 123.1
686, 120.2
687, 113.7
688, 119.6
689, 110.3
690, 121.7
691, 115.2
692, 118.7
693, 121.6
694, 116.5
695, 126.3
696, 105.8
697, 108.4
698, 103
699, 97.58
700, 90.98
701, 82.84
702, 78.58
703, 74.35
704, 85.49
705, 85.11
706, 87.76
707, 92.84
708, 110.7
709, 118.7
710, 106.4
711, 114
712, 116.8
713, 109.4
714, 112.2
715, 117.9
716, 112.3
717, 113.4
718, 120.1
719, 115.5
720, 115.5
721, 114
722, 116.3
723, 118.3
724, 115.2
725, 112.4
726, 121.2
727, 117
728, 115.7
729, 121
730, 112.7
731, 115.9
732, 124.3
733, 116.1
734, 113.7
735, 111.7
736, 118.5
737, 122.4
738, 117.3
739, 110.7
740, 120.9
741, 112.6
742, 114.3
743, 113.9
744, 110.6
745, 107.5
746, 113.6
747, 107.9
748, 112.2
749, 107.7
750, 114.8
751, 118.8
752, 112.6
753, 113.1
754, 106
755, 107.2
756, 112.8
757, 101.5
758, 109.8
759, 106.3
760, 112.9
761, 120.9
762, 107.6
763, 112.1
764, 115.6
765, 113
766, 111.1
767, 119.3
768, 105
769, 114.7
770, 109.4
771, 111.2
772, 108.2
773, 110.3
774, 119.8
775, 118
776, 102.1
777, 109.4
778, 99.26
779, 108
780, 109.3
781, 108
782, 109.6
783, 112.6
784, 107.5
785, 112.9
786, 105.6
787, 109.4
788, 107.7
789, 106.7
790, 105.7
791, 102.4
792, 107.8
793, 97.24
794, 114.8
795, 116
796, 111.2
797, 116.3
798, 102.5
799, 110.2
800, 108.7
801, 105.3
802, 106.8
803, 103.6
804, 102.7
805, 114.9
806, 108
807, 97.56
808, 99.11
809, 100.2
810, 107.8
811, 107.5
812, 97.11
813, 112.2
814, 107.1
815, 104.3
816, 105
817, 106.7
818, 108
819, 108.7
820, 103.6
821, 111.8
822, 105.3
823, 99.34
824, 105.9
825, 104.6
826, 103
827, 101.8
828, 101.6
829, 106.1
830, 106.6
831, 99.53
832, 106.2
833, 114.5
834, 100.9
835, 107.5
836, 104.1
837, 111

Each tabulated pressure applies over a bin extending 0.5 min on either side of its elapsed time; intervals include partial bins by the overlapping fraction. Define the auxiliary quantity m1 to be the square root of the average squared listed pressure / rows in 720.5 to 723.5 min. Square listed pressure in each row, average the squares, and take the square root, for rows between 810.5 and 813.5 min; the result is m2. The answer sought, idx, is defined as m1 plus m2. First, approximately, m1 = 116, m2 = 106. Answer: 222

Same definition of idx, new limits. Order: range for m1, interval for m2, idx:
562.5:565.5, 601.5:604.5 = 237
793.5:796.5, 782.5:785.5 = 225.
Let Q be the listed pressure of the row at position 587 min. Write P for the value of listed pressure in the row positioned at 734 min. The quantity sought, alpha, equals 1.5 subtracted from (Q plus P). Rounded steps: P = 113.7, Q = 127.5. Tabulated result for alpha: 240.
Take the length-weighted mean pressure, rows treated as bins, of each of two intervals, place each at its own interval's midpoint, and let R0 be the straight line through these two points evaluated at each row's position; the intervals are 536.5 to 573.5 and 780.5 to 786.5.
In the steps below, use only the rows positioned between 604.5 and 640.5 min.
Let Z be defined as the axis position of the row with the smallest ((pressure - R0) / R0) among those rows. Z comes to 606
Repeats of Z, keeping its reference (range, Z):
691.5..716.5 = 703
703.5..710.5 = 705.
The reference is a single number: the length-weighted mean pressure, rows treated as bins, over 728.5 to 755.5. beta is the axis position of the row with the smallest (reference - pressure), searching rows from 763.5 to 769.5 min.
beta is 767 min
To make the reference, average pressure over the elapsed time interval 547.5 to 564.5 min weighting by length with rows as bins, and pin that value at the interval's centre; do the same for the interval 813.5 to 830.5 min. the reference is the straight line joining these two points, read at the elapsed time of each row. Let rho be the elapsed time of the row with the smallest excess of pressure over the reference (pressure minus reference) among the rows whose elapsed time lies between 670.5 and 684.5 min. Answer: 671 min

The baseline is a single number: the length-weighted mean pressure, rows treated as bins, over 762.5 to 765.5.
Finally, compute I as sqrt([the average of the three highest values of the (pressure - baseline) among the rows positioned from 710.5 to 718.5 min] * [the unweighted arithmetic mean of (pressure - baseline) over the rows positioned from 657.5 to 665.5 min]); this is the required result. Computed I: 5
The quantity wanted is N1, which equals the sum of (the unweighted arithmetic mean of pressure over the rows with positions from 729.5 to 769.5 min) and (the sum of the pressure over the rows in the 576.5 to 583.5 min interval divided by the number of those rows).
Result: 238.3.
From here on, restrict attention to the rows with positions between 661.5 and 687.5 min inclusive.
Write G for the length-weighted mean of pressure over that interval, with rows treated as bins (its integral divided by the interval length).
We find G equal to 119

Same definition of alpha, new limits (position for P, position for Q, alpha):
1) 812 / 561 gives 213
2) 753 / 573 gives 244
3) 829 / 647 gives 222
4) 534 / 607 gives 170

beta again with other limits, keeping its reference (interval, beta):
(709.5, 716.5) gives 715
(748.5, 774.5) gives 761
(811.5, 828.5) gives 813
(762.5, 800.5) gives 774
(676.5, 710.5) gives 678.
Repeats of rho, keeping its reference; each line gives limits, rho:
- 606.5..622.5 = 608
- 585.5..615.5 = 595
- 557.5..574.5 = 559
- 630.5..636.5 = 633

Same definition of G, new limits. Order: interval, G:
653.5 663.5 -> 120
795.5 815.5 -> 106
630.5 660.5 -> 122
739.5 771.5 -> 112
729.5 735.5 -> 116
